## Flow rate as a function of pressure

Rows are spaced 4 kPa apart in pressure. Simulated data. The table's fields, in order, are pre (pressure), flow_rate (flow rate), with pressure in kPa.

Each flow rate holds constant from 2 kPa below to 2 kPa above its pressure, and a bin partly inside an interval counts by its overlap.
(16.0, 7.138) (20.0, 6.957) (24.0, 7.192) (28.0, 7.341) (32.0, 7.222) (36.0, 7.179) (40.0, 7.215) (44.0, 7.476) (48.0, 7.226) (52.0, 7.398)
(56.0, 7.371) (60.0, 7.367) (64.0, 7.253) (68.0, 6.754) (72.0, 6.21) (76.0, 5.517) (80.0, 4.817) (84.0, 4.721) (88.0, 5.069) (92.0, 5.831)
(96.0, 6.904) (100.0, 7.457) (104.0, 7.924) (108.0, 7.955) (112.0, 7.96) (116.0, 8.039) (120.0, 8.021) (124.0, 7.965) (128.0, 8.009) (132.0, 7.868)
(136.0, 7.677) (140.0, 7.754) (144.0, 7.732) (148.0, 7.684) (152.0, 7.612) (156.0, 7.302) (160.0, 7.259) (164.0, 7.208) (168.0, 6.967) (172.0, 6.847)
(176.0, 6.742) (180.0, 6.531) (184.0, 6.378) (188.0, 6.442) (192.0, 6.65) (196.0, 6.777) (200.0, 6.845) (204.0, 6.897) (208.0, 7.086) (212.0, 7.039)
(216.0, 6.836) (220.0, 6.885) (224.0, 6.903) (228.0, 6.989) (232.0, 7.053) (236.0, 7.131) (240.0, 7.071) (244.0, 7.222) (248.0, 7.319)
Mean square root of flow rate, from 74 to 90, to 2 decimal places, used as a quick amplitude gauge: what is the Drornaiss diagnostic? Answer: 2.24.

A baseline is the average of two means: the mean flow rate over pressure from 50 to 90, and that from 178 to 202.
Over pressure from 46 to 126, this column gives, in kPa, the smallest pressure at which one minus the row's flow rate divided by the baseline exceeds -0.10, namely 68.0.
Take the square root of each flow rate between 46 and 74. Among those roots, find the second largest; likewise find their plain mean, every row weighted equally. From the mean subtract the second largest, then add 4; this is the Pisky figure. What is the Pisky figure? 3.945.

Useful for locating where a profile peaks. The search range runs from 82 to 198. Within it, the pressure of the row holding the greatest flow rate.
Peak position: 116.0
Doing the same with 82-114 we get 112.0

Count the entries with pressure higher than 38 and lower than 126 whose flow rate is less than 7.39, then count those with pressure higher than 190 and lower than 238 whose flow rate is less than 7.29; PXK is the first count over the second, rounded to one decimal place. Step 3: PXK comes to 1.1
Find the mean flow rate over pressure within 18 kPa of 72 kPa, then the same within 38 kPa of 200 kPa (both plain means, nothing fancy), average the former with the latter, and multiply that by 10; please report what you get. 64.9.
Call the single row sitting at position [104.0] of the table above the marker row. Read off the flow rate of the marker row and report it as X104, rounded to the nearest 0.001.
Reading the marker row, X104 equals 7.924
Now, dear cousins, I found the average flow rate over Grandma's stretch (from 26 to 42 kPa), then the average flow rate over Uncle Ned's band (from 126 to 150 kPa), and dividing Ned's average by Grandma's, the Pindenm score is 1.08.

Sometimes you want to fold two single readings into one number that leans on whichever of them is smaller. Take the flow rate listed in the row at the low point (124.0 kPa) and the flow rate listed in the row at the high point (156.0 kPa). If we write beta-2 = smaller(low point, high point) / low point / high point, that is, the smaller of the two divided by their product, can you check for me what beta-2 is 0.126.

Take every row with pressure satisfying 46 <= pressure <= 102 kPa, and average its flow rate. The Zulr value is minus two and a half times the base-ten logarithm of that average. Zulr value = -2.02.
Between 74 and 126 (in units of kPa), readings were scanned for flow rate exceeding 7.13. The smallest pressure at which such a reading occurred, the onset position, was 100.0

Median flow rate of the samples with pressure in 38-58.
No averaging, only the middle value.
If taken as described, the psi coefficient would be 7.37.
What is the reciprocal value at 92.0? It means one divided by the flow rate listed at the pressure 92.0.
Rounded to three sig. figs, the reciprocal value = 0.171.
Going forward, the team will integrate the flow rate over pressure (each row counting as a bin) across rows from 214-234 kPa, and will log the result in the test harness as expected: 139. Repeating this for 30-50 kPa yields 145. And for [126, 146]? 156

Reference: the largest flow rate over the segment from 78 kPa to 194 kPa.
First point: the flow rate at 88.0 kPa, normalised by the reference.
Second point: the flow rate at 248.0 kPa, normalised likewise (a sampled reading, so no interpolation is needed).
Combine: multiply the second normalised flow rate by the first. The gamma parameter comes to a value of 0.57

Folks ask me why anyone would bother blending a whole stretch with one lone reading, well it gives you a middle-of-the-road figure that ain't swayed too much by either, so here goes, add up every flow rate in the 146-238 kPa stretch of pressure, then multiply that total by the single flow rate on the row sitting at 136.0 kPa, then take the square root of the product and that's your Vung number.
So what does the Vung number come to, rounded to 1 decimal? 35.1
